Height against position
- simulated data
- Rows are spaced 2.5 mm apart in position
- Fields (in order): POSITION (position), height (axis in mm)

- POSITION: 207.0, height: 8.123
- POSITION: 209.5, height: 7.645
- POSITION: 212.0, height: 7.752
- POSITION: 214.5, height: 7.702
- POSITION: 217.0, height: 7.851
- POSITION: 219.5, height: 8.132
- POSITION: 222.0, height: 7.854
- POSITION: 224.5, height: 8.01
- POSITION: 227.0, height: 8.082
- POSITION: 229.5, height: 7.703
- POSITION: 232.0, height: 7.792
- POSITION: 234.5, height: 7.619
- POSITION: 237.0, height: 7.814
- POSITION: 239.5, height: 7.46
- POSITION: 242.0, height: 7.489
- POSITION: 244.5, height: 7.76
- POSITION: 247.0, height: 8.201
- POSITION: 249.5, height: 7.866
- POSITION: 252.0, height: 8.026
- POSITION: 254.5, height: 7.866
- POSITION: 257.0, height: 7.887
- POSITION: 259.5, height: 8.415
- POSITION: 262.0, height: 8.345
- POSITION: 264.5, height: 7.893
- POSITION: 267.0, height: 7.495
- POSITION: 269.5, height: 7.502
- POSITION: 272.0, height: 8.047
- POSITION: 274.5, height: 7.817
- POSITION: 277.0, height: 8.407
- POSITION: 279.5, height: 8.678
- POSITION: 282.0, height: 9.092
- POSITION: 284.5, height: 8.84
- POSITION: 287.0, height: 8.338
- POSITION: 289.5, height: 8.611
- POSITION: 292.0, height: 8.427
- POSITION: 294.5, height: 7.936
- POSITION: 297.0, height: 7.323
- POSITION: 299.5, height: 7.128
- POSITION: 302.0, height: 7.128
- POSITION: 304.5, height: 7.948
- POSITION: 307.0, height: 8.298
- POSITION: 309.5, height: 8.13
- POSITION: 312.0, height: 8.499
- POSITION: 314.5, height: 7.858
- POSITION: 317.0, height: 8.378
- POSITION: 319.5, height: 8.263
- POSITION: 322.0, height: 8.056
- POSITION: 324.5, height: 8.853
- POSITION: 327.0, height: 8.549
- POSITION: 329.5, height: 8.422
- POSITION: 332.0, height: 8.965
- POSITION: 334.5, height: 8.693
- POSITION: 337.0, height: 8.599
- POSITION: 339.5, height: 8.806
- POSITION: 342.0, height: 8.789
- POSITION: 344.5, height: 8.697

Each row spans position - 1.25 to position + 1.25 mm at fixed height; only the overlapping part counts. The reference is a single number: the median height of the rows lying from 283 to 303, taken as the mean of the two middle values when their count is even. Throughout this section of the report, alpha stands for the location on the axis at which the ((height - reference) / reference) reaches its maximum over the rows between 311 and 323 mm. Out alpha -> 312.0 mm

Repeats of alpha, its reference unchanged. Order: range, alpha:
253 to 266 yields 259.5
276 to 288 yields 282.0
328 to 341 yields 332.0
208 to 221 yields 219.5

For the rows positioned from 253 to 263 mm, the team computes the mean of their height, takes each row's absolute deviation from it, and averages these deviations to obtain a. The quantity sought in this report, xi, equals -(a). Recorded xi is -0.25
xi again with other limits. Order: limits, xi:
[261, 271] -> -0.31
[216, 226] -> -0.11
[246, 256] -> -0.12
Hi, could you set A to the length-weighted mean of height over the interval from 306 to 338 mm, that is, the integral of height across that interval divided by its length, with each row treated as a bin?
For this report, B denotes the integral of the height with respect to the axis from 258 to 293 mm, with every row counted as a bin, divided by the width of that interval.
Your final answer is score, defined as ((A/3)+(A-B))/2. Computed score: 1.48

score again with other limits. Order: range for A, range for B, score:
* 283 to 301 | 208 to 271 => 1.47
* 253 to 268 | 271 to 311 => 1.26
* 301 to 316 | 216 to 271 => 1.40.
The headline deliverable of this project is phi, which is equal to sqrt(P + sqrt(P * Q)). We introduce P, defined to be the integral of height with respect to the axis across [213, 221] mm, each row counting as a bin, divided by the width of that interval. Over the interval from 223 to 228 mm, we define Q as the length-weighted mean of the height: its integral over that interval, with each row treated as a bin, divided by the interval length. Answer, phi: 3.981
